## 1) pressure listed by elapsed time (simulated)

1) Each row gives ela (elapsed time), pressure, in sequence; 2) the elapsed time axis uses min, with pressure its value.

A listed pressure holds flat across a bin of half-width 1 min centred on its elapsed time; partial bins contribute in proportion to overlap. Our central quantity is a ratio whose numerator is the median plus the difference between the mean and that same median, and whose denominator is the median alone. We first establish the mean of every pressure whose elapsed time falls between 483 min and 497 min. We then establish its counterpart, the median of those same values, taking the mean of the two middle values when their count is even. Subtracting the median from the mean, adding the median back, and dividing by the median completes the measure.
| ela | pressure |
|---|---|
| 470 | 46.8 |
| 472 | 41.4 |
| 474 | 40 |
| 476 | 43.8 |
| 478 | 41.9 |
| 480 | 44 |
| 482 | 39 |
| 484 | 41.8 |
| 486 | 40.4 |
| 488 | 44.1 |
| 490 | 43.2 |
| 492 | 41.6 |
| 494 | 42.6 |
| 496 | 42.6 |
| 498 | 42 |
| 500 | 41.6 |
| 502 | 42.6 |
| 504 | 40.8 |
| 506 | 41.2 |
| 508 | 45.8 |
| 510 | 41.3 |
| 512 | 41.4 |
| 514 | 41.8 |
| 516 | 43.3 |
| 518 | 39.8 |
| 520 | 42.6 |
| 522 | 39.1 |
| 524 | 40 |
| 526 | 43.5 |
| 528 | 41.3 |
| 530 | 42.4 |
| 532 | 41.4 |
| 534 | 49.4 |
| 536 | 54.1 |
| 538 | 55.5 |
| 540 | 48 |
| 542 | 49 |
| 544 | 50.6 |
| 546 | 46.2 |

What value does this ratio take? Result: 0.99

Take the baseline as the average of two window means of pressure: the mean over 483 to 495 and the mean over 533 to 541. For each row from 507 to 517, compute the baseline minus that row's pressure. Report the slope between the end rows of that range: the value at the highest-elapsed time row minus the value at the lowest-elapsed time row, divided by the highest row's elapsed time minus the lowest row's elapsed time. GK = 0.31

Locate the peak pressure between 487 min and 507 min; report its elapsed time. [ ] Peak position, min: 488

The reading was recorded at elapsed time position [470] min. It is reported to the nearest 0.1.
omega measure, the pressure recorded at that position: 46.8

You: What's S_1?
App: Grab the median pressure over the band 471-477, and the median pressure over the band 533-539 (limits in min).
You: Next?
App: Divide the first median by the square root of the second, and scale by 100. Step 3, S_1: 563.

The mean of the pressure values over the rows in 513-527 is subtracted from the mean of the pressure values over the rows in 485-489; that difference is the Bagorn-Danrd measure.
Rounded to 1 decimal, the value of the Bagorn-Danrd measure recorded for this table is 0.8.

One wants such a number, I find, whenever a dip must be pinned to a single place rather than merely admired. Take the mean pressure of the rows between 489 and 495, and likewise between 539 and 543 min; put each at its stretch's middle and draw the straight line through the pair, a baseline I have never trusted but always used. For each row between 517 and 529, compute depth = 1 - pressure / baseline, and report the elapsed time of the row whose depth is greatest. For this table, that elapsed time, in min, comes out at 522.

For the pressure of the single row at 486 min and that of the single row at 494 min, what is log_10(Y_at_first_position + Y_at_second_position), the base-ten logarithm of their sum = 1.919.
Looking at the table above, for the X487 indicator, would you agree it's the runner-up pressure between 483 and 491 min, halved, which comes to 21.6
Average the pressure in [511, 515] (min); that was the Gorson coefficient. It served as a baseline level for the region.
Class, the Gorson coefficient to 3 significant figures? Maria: 41.6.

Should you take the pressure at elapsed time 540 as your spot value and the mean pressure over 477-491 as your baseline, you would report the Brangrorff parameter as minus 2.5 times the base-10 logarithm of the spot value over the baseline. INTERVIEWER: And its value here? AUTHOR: -0.14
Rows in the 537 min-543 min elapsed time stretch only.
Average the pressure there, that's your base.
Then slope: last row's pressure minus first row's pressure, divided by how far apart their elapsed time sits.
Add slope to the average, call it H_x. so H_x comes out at 49.2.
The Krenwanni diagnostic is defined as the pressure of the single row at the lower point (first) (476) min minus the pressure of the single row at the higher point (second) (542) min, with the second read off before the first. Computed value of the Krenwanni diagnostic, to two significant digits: -5.2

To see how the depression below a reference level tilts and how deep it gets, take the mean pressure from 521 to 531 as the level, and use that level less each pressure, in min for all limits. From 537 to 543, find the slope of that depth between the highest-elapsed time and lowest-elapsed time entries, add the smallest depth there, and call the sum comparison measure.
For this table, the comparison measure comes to -13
